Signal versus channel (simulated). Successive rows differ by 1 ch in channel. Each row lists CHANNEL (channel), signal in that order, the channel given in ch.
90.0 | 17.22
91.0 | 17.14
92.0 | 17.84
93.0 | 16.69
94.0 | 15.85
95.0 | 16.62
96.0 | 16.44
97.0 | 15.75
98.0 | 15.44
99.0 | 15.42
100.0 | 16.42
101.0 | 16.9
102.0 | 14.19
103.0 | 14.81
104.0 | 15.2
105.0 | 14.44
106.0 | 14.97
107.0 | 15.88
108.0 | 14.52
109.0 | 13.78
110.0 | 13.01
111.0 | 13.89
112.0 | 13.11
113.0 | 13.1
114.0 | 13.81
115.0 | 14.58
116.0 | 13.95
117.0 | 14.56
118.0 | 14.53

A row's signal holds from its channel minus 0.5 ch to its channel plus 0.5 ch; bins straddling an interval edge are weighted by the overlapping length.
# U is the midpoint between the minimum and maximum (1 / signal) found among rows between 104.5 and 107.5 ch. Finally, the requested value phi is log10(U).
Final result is -1.18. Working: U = 0.066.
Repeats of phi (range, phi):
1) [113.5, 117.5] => -1.15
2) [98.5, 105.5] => -1.19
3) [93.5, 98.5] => -1.20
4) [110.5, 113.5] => -1.13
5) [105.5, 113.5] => -1.16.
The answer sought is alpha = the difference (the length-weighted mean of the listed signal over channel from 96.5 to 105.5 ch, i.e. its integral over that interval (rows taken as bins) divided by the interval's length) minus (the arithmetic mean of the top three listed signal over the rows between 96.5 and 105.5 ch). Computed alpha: -0.96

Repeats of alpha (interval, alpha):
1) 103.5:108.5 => -0.35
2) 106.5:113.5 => -0.86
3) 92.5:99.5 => -0.55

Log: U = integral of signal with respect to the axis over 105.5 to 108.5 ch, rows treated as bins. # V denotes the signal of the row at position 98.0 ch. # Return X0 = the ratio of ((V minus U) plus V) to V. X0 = -0.94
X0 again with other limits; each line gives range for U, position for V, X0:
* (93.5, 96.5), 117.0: -1.36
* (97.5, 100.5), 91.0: -0.76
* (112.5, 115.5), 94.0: -0.62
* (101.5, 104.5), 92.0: -0.48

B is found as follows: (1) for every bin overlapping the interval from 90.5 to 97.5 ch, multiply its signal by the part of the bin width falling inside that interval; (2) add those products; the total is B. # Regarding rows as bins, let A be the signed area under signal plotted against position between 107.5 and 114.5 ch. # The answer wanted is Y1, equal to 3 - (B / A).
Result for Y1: 1.8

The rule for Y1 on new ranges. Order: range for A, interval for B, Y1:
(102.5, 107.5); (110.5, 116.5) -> 1.9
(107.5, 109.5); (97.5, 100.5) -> 1.3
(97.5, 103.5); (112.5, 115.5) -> 2.6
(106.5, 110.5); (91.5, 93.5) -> 2.4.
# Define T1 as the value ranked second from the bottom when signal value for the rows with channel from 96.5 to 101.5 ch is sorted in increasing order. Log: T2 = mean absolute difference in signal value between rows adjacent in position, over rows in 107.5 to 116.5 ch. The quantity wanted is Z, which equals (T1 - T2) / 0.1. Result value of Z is 148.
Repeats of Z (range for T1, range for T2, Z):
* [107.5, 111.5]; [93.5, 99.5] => 134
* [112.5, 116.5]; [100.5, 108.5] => 128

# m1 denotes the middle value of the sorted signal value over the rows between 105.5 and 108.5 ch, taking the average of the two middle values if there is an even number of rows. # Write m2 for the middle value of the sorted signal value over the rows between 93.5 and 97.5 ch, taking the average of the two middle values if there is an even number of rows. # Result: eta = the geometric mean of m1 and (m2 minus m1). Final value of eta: 4.2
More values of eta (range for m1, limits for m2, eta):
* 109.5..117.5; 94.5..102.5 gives 5.6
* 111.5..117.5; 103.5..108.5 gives 3.9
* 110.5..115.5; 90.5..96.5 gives 6.3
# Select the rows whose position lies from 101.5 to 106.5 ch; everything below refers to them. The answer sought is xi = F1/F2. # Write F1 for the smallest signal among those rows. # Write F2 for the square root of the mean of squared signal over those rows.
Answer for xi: 0.964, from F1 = 14.19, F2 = 14.7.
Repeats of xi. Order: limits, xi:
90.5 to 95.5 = 0.941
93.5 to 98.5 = 0.963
